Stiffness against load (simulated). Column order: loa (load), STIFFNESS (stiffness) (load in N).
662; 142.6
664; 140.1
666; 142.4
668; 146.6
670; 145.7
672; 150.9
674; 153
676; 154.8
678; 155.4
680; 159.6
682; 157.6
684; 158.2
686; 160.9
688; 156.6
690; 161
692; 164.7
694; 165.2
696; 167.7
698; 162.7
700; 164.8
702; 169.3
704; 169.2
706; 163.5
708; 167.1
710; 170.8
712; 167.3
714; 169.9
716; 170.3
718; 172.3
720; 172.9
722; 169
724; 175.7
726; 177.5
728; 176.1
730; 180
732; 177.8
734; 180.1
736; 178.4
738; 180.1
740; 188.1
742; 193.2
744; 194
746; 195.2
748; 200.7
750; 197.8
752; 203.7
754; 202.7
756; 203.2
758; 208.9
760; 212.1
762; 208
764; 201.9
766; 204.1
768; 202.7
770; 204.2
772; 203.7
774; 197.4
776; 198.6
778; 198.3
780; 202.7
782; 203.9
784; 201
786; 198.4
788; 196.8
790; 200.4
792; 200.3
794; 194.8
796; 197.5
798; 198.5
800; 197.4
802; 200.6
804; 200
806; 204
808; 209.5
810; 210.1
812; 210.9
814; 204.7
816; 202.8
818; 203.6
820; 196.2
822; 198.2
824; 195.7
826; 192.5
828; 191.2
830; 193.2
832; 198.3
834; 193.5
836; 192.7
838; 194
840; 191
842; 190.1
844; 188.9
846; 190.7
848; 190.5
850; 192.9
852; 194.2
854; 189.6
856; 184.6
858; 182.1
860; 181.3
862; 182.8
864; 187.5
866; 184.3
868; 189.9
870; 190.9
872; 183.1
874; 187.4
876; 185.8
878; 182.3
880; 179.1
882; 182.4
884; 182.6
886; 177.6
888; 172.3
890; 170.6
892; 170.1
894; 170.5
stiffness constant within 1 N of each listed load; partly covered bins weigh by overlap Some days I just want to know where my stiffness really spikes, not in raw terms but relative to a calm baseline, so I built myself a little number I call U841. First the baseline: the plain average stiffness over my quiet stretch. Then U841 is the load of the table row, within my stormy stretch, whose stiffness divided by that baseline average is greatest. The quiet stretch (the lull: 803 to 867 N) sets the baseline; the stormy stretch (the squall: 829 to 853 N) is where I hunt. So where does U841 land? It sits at 832 N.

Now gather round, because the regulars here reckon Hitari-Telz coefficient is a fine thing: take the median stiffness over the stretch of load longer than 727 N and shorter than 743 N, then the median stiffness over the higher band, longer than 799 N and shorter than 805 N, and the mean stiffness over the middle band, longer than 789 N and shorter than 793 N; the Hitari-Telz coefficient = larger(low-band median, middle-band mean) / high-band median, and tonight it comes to 1.00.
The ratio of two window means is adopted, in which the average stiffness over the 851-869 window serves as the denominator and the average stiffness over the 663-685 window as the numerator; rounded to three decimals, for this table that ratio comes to 0.812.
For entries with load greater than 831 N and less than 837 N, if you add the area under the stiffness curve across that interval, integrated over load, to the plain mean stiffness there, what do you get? 1364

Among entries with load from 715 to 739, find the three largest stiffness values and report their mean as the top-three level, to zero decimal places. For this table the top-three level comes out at 180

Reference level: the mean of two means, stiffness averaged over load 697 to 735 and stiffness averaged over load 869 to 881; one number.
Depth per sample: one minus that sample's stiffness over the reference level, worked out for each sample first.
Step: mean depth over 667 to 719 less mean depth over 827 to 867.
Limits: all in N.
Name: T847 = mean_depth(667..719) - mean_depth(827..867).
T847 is 0.16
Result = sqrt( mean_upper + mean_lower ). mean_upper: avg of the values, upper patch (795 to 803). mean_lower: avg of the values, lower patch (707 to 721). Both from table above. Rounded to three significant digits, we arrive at 19.2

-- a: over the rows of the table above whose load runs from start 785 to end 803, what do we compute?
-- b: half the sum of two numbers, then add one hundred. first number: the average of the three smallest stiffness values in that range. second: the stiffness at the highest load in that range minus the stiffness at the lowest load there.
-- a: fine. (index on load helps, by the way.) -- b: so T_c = 199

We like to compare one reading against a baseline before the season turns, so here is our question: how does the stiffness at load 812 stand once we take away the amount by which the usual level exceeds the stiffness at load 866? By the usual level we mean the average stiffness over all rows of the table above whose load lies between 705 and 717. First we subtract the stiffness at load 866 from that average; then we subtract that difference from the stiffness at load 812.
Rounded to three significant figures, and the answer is 227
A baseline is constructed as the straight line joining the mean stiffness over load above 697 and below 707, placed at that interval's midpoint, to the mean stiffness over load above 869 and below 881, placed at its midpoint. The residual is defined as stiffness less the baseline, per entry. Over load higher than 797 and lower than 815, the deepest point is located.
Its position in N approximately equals 800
